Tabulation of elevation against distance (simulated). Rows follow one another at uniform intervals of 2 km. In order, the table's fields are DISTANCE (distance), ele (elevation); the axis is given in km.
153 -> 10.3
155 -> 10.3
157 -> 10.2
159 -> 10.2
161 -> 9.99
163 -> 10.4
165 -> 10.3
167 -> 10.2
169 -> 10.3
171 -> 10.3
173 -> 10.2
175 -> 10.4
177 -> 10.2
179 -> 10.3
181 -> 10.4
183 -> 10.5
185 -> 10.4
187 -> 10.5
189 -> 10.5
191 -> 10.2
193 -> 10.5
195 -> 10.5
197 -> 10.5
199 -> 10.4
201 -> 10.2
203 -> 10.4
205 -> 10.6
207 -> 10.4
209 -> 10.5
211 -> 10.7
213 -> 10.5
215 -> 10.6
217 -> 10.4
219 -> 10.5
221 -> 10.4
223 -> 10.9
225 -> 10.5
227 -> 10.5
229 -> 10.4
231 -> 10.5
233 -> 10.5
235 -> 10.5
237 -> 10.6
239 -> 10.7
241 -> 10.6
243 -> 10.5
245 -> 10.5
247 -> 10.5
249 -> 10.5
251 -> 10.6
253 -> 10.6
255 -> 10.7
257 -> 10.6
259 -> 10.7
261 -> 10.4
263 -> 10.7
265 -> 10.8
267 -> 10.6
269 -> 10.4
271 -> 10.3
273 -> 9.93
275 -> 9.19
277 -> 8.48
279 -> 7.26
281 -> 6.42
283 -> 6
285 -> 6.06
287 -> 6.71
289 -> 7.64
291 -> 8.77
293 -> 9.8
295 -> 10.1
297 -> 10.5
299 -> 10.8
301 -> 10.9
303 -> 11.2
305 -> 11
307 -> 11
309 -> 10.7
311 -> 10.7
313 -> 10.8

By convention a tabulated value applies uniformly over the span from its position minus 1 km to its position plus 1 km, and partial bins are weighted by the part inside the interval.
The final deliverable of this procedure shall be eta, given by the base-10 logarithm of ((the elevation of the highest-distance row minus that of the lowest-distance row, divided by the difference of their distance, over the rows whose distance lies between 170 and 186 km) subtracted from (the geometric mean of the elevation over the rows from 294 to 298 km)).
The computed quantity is 1.01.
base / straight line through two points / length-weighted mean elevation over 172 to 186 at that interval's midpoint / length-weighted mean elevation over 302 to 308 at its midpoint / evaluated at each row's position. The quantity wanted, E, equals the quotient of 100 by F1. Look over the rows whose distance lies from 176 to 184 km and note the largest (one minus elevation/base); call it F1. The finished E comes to 7864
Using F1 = 0.013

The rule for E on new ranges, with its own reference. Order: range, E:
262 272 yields 1903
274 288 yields 221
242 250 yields 4386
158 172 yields 4105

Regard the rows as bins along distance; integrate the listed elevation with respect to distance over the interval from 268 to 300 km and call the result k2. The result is 277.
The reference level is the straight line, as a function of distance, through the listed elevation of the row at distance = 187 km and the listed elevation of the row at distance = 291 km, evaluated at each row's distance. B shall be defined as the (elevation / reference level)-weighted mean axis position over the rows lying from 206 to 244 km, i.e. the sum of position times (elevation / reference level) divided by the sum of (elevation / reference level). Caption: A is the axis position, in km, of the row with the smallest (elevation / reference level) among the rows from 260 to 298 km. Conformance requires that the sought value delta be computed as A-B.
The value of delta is 57.8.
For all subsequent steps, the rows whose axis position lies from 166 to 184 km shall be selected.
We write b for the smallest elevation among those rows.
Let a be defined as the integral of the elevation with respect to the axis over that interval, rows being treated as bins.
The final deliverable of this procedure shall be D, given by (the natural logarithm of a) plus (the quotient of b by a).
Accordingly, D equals 5.3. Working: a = 186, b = 10.2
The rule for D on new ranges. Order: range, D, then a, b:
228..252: 5.6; 253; 10.4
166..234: 6.6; 710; 10.2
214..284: 6.6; 707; 6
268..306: 5.9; 343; 6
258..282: 5.5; 230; 6.42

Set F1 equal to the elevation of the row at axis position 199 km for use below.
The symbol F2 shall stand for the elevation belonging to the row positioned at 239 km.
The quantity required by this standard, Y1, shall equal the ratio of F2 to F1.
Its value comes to 1.03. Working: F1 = 10.4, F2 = 10.7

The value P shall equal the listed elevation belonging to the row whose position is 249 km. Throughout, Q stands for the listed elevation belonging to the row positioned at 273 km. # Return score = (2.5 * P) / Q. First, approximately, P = 10.5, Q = 9.93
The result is 2.64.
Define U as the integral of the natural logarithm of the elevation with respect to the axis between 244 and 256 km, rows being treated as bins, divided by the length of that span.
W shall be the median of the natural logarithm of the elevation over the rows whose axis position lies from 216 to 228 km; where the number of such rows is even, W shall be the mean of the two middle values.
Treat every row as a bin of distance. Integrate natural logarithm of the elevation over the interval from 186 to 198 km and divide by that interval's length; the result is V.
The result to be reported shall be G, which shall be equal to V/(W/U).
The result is 2.35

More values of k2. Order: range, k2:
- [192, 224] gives 336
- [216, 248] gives 337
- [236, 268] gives 339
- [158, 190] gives 330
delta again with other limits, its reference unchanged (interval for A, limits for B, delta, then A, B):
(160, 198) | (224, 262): -82.2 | 161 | 243.2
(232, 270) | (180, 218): 33.8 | 233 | 199.2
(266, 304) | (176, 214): 87.7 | 283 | 195.3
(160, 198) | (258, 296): -115.0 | 161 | 276.0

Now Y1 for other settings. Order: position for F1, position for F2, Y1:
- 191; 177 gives 1.00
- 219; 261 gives 0.99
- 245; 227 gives 1.00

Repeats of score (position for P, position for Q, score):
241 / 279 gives 3.65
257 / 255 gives 2.48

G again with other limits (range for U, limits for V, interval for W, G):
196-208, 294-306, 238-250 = 2.37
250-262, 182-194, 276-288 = 2.94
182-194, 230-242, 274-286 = 2.88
